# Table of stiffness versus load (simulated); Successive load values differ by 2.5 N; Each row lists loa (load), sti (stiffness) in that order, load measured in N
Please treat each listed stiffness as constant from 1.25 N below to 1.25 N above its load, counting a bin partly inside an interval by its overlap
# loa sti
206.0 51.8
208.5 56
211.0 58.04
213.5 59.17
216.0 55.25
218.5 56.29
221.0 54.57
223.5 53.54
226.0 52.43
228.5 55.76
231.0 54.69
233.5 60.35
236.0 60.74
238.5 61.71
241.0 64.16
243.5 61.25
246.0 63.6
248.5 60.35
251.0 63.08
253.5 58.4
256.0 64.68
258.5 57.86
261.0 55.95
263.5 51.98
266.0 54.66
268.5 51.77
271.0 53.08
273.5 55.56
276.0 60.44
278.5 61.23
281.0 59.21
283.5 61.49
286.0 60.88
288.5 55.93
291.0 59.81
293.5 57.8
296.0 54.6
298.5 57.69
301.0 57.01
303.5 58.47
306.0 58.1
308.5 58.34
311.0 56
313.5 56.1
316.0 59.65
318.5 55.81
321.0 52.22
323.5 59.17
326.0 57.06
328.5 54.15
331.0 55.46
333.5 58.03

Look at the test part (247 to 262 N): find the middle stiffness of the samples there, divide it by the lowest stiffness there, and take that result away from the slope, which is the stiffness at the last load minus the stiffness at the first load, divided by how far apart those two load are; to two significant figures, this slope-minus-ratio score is -1.4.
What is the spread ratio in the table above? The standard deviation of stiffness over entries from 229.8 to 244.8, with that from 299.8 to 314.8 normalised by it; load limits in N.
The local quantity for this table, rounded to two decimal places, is 0.36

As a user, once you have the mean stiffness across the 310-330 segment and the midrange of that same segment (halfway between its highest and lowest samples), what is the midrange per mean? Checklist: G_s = 0.99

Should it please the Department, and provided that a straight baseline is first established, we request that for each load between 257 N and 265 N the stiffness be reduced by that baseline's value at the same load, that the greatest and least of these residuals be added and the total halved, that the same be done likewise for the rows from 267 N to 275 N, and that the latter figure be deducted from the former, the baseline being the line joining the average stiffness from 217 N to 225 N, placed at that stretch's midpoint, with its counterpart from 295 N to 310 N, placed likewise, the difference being 1.6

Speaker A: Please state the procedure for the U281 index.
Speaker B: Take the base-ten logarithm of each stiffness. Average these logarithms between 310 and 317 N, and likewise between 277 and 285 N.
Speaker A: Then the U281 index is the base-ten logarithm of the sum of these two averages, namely 0.5490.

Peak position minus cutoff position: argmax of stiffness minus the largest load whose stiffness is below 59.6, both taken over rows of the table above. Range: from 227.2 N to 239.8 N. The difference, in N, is 7.5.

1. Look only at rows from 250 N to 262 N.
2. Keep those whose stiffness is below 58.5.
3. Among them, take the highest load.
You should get 261.0 N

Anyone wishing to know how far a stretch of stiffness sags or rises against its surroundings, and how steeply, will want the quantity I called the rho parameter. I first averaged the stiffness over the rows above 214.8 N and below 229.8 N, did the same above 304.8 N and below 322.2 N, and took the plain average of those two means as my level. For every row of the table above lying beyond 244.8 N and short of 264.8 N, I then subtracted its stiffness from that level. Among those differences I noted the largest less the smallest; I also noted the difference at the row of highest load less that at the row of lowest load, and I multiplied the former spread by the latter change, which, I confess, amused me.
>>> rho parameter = 148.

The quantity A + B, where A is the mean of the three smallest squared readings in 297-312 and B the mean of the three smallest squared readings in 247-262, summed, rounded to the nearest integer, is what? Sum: 6534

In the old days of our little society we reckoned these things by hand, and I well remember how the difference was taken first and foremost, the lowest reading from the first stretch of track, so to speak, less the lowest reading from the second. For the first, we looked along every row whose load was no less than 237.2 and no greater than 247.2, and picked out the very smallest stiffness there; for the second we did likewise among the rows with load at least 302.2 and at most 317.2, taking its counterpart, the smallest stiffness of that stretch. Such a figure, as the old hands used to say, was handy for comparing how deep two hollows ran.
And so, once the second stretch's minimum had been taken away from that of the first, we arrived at 5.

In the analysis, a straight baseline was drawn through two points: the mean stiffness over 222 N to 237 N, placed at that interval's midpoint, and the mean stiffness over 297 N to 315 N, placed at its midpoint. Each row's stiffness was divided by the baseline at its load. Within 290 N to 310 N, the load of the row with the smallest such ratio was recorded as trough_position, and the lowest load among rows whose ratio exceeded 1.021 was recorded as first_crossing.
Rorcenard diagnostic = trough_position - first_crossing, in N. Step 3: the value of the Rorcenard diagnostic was 5.0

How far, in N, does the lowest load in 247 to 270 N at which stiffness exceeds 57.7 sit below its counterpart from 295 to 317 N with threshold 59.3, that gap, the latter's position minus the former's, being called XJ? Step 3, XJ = 67.5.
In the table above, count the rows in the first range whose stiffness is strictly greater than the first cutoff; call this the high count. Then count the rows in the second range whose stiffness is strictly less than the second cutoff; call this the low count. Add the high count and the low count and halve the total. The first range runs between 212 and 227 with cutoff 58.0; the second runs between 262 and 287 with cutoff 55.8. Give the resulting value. 3.0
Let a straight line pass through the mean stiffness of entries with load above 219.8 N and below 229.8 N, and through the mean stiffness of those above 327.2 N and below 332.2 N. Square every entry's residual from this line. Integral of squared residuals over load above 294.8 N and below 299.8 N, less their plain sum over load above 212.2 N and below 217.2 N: -4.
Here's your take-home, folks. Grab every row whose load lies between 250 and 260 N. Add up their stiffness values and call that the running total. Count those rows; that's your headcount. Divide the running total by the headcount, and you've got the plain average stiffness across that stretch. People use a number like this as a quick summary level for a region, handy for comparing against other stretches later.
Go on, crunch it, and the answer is 61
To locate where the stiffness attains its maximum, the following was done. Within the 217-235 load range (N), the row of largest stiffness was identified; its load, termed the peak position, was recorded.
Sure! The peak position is 233.5 N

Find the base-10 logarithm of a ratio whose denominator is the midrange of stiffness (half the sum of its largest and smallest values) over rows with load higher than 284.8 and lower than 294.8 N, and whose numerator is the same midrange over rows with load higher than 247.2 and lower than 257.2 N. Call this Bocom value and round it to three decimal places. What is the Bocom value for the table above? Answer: 0.023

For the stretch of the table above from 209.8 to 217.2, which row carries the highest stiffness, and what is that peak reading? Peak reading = 59.17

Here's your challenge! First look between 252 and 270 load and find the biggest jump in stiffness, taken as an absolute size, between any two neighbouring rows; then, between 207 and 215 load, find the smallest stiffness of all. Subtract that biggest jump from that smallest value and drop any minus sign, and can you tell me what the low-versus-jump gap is 49.2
